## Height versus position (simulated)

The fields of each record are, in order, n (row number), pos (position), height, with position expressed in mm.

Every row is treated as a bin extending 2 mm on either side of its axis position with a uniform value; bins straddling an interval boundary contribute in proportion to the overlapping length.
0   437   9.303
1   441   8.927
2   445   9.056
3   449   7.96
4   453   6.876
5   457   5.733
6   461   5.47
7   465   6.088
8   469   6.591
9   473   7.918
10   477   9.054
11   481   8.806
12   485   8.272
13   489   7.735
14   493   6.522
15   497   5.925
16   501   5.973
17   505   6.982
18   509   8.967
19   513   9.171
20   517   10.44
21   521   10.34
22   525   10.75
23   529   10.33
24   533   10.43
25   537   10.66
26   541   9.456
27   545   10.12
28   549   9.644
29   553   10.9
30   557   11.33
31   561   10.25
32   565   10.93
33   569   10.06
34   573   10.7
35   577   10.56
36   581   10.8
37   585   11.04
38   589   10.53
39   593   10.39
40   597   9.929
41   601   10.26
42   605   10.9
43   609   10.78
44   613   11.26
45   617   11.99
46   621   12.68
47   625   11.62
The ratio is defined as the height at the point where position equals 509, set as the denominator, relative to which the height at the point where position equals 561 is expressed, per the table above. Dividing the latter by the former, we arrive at 1.14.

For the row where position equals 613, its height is 11.26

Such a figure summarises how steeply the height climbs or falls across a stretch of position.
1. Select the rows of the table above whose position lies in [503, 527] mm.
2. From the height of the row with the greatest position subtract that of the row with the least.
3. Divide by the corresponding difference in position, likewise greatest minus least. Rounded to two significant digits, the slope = 0.19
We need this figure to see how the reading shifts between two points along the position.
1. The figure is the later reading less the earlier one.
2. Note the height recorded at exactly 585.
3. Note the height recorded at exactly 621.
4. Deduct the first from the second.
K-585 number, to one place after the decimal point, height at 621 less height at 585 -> 1.6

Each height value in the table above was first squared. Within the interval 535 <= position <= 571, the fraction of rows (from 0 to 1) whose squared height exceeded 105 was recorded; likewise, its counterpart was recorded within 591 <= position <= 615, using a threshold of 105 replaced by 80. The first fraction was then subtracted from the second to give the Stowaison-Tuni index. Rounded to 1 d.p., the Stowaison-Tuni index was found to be 0.4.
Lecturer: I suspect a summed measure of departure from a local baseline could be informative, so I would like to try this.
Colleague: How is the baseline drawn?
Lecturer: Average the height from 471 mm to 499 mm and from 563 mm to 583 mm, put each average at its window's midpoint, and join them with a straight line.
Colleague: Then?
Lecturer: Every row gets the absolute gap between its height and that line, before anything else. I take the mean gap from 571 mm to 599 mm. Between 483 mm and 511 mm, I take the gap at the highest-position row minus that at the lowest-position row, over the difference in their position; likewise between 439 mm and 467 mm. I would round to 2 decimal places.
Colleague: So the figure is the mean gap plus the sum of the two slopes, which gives 0.40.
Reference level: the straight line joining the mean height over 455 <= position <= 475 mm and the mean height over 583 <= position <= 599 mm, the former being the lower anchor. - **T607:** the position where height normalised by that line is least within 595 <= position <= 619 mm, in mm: 597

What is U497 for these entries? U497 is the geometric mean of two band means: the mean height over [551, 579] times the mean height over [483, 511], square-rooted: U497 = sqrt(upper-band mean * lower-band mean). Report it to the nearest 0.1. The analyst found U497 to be 8.8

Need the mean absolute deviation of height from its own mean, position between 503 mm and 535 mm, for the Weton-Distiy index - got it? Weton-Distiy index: 1.0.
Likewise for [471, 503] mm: 1.0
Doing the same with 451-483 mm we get 1.1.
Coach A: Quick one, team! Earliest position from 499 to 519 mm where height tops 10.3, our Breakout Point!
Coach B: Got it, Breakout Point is 517 mm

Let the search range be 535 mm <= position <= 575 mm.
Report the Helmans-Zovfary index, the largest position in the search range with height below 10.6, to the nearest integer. 569 mm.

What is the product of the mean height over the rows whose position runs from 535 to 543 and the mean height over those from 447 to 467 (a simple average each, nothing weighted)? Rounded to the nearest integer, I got 65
